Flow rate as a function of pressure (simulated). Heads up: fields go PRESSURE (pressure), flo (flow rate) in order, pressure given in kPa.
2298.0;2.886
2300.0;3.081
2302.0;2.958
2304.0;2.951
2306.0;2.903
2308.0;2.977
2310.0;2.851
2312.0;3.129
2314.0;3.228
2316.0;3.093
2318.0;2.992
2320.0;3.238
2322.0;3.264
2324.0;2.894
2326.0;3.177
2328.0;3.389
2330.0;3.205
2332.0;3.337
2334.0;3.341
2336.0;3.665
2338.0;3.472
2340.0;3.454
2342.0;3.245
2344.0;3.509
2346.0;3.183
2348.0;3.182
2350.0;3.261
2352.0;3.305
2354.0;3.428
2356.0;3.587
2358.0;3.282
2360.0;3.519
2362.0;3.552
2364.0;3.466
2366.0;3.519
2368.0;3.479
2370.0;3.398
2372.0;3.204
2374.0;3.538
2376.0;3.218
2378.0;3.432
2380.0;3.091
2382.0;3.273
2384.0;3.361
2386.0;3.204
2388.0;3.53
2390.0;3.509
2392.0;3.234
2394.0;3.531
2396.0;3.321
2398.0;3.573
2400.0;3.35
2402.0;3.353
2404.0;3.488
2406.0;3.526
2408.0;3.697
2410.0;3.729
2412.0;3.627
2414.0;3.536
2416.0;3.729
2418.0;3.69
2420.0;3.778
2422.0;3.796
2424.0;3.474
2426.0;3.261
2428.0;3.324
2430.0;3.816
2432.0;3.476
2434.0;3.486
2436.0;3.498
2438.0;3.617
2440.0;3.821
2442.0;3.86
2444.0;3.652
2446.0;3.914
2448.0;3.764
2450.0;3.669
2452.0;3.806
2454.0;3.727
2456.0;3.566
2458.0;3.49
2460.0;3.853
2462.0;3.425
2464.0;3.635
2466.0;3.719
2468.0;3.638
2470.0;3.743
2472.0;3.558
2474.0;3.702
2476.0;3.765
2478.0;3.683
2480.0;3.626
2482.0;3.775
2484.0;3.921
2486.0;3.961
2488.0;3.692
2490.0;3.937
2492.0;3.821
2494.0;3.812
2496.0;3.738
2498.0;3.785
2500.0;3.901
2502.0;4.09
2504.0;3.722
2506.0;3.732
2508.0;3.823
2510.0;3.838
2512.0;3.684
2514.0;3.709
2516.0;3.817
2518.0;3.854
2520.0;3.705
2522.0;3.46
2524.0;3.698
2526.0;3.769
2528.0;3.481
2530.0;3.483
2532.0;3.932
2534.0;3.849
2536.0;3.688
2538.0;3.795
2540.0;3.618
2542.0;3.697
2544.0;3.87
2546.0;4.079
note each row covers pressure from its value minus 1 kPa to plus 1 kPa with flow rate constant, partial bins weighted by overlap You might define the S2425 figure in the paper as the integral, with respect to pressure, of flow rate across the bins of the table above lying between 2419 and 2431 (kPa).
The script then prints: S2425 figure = 43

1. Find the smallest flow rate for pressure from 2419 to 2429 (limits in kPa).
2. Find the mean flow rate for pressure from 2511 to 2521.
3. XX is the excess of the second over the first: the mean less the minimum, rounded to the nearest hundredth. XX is 0.49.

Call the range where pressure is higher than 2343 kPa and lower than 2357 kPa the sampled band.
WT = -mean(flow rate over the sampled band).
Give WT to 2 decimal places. -3.35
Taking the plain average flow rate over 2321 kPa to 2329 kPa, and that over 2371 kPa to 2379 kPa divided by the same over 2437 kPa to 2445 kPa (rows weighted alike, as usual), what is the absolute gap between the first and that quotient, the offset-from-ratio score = 2.29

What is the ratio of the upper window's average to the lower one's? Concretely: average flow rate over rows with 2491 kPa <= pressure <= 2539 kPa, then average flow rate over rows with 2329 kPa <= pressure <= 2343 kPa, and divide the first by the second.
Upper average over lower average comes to 1.109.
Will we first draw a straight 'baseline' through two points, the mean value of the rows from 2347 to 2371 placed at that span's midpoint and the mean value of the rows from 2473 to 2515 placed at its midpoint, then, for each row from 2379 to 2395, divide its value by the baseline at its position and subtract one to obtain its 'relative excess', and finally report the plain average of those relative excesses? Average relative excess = -0.044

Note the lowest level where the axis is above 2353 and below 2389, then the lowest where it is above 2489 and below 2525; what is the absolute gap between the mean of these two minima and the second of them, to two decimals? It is 0.18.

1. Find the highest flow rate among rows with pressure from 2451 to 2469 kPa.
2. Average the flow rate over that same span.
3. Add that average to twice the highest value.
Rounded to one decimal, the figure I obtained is 11.4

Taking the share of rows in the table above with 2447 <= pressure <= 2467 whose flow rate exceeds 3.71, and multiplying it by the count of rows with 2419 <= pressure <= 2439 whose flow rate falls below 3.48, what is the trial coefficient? 2.0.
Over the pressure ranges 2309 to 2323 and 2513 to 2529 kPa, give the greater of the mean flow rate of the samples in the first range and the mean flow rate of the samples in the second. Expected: 3.69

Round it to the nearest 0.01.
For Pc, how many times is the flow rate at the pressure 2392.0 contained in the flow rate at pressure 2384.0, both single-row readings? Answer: 1.04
